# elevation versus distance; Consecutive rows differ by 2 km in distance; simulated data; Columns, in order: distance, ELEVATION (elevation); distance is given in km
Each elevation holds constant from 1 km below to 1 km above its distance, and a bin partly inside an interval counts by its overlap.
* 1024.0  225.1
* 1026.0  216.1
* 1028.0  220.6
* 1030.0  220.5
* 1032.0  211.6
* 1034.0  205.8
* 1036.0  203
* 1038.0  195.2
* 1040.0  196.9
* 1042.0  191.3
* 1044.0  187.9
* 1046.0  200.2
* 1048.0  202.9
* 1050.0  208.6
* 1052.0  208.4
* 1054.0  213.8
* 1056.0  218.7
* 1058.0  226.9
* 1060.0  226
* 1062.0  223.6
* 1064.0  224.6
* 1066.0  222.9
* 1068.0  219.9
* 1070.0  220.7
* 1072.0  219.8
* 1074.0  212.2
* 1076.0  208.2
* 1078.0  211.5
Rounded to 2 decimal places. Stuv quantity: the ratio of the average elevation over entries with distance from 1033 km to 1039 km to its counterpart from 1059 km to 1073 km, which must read 0.90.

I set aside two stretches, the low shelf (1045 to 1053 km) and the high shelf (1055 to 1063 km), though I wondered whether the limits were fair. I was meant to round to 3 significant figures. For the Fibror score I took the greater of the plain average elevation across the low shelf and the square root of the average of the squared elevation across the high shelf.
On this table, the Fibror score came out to 224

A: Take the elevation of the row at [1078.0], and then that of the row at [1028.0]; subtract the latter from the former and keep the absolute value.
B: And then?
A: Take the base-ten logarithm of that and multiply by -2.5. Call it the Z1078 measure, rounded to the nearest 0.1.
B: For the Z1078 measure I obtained -2.4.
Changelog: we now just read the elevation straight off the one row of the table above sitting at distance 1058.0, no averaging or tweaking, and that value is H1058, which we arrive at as 226.9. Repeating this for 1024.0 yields 225.1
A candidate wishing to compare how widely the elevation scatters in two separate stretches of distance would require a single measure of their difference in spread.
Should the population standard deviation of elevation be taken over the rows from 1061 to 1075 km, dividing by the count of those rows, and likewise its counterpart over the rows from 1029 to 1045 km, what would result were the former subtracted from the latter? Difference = 6.4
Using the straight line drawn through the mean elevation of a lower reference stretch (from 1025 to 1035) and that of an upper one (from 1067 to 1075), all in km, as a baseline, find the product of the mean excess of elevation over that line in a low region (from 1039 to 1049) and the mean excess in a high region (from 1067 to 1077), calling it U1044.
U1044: 42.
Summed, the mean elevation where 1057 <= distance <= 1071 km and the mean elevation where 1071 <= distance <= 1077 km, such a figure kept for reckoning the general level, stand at 437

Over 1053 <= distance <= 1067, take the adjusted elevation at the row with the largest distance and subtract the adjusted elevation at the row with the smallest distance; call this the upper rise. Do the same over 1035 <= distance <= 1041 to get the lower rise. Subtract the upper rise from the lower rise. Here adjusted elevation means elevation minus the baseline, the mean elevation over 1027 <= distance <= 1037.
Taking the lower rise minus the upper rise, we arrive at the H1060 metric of -15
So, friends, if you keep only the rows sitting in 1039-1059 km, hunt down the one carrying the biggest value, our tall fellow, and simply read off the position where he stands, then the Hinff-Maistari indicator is 1058.0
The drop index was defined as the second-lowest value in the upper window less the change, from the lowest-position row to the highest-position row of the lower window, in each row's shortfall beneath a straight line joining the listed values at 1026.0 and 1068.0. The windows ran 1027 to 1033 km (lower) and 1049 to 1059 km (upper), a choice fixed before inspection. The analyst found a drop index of 199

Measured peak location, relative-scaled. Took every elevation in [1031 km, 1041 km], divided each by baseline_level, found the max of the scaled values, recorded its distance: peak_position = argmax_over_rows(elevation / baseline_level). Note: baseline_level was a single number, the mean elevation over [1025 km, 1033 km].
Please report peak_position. 1032.0 km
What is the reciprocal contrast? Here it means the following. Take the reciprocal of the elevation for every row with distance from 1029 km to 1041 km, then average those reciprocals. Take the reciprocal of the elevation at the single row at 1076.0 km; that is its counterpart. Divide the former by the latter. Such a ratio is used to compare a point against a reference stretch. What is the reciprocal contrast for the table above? 1.01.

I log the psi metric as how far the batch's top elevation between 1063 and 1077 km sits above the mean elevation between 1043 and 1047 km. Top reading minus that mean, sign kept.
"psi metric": 31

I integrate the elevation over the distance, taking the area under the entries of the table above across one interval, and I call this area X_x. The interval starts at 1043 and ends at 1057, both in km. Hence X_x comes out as 2881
